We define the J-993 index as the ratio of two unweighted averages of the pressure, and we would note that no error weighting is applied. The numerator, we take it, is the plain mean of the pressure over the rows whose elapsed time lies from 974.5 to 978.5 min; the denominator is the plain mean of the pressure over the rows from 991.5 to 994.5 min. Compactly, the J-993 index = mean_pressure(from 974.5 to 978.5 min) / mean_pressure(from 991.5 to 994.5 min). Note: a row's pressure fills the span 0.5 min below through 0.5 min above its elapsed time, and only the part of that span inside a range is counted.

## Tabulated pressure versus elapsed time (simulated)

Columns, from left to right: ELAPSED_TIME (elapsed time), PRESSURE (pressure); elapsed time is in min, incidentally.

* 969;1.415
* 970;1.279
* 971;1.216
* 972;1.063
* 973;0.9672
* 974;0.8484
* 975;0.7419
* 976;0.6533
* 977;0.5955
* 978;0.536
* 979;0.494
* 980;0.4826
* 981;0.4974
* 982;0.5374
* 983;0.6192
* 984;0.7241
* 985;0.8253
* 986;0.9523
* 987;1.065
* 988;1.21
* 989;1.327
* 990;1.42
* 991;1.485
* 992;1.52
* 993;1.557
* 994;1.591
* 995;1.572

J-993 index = 0.41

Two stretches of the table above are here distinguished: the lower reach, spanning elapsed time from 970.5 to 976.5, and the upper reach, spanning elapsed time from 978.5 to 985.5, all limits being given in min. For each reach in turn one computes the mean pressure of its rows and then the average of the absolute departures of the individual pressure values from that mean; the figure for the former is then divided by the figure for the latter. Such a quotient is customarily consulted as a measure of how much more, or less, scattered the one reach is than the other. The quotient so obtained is 1.6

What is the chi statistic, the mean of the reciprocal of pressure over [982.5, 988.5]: 1.2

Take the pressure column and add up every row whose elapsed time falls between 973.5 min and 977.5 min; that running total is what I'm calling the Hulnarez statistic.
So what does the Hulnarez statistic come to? 2.8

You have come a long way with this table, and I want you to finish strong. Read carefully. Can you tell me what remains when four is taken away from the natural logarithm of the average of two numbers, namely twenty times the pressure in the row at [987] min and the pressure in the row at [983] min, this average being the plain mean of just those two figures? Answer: -1.6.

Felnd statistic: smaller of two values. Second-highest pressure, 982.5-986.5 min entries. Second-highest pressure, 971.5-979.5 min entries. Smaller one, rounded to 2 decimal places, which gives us 0.83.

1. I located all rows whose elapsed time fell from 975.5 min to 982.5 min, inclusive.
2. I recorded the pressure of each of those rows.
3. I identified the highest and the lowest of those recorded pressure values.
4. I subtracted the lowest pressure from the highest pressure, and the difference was 0.17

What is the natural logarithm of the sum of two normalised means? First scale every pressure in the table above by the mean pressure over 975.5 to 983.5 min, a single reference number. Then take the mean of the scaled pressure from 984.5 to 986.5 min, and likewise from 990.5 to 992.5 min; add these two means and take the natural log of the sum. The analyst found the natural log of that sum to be 1.47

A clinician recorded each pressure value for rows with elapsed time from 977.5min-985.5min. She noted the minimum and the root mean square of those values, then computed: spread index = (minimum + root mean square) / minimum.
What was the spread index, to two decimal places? 2.25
